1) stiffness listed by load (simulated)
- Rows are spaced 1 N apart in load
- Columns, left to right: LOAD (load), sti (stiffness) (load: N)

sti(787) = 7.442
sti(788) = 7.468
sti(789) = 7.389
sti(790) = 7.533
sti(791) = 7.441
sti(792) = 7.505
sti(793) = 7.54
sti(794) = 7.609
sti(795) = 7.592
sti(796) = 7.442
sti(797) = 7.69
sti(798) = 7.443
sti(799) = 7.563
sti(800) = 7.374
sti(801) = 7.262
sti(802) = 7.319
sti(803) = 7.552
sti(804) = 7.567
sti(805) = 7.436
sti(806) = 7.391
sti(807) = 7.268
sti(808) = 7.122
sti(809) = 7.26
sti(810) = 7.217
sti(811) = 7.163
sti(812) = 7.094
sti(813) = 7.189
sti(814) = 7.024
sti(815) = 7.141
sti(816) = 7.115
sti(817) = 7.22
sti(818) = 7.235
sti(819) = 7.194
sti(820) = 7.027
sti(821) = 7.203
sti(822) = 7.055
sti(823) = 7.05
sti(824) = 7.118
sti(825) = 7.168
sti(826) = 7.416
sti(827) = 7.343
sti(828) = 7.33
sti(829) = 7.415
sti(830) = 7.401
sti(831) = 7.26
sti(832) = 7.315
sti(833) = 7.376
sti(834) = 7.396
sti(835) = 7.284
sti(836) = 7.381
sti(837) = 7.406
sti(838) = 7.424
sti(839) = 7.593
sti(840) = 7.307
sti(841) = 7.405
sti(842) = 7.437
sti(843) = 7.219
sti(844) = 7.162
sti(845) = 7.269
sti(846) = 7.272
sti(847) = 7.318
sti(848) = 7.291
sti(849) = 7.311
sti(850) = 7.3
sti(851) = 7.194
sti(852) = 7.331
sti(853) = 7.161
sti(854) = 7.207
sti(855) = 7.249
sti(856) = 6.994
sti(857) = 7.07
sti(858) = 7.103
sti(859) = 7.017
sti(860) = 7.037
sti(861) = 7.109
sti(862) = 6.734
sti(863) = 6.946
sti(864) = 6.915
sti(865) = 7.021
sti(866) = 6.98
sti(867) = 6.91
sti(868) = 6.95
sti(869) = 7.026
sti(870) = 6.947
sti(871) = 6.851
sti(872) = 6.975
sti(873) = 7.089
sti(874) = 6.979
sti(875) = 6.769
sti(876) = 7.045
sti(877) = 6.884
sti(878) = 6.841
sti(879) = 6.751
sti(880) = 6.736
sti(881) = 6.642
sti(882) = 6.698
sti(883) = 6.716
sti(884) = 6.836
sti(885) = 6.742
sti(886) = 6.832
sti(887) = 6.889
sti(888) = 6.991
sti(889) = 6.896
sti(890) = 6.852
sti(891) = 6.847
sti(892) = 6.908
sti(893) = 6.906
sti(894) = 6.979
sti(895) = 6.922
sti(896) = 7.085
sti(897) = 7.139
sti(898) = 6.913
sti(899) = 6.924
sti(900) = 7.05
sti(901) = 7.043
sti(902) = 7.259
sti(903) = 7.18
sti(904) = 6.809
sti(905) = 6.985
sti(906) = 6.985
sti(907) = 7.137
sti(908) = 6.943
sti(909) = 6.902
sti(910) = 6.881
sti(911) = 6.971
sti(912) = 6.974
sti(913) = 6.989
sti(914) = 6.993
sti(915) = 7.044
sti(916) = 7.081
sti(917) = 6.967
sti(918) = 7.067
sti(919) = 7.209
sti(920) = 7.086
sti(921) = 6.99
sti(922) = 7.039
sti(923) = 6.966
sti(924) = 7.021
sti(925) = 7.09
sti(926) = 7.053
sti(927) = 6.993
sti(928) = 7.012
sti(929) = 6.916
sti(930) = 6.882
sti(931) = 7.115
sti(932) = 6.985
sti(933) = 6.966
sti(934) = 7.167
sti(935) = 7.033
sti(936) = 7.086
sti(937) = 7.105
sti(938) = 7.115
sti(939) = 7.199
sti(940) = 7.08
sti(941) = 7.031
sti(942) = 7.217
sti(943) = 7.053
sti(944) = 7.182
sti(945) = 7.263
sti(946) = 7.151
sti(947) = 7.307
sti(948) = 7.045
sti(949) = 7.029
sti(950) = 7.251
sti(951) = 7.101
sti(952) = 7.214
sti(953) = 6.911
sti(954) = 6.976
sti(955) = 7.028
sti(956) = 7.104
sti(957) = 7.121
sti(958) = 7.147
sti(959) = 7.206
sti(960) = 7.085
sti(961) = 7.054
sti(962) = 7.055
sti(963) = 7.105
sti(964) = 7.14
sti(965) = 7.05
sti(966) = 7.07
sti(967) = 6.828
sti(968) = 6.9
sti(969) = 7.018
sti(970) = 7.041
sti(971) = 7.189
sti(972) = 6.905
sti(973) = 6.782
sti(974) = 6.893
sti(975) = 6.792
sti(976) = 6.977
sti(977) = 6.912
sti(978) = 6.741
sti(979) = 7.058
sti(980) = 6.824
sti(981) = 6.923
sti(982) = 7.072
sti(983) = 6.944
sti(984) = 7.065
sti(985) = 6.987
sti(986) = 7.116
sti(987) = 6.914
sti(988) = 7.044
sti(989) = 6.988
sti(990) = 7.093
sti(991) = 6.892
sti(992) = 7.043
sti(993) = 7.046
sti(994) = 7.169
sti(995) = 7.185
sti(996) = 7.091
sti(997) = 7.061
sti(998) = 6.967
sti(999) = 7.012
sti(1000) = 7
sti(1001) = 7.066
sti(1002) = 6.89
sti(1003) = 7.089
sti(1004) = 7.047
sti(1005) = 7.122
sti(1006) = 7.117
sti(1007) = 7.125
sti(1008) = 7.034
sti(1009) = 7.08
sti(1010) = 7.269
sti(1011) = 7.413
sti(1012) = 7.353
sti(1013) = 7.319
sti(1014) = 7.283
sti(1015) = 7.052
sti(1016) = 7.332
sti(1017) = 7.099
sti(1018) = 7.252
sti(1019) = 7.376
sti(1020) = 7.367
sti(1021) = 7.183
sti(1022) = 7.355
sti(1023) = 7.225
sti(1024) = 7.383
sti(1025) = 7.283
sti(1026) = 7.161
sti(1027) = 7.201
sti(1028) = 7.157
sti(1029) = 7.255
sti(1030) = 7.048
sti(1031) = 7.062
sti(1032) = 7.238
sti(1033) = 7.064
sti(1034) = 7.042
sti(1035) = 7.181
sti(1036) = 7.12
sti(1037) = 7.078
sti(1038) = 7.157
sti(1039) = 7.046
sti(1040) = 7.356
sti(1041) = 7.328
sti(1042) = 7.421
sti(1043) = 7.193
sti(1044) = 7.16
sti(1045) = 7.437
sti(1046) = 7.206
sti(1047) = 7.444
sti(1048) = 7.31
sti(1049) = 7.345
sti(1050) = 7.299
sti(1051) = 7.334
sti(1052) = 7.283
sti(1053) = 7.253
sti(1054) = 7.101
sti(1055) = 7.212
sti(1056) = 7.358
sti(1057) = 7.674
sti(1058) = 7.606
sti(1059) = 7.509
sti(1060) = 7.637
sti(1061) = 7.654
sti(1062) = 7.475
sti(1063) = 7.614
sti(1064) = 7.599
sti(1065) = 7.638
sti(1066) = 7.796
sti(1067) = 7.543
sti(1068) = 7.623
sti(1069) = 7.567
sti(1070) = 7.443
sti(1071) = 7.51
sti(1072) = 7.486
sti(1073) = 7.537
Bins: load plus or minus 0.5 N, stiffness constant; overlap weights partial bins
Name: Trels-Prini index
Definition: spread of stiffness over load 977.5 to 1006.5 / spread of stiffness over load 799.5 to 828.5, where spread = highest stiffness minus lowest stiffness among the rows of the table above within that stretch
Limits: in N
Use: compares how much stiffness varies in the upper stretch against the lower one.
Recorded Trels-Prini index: 0.82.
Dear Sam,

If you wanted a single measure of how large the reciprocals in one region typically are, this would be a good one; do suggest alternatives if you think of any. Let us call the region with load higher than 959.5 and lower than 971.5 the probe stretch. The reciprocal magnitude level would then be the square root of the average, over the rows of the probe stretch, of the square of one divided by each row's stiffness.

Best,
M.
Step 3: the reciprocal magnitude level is 0.142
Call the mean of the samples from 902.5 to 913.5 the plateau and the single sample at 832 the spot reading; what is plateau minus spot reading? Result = -0.34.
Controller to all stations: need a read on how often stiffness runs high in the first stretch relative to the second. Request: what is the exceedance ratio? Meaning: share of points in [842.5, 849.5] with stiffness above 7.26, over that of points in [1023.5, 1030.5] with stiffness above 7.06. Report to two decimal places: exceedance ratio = 0.83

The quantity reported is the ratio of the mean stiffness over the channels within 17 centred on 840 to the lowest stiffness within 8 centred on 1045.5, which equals 1.03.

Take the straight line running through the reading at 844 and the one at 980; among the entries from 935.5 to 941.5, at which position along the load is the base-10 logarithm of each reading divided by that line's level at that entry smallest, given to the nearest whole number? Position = 941 N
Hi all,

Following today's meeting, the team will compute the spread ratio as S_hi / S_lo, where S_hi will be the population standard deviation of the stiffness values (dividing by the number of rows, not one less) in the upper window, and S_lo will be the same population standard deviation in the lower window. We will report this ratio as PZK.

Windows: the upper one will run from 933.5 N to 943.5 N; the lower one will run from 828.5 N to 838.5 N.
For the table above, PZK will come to 1.14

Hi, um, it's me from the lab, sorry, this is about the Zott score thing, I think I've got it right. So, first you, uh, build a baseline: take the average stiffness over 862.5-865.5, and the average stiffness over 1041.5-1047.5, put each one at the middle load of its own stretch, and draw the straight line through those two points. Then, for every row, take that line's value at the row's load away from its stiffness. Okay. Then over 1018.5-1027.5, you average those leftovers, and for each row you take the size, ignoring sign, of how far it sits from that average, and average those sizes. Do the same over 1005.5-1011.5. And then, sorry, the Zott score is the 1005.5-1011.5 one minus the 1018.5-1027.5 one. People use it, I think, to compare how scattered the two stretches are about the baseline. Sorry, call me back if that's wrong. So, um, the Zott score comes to 0.03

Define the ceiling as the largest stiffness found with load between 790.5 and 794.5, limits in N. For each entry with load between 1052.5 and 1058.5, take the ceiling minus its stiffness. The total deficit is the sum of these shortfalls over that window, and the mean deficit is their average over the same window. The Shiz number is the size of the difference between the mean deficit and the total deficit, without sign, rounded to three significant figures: 1.21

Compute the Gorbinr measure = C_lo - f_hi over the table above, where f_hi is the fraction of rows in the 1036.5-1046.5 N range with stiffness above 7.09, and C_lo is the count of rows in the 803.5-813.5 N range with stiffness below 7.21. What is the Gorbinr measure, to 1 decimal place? 3.2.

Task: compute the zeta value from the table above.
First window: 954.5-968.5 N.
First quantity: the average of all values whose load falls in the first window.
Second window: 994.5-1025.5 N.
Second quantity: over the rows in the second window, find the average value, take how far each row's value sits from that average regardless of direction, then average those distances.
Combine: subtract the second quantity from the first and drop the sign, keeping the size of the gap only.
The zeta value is 6.94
